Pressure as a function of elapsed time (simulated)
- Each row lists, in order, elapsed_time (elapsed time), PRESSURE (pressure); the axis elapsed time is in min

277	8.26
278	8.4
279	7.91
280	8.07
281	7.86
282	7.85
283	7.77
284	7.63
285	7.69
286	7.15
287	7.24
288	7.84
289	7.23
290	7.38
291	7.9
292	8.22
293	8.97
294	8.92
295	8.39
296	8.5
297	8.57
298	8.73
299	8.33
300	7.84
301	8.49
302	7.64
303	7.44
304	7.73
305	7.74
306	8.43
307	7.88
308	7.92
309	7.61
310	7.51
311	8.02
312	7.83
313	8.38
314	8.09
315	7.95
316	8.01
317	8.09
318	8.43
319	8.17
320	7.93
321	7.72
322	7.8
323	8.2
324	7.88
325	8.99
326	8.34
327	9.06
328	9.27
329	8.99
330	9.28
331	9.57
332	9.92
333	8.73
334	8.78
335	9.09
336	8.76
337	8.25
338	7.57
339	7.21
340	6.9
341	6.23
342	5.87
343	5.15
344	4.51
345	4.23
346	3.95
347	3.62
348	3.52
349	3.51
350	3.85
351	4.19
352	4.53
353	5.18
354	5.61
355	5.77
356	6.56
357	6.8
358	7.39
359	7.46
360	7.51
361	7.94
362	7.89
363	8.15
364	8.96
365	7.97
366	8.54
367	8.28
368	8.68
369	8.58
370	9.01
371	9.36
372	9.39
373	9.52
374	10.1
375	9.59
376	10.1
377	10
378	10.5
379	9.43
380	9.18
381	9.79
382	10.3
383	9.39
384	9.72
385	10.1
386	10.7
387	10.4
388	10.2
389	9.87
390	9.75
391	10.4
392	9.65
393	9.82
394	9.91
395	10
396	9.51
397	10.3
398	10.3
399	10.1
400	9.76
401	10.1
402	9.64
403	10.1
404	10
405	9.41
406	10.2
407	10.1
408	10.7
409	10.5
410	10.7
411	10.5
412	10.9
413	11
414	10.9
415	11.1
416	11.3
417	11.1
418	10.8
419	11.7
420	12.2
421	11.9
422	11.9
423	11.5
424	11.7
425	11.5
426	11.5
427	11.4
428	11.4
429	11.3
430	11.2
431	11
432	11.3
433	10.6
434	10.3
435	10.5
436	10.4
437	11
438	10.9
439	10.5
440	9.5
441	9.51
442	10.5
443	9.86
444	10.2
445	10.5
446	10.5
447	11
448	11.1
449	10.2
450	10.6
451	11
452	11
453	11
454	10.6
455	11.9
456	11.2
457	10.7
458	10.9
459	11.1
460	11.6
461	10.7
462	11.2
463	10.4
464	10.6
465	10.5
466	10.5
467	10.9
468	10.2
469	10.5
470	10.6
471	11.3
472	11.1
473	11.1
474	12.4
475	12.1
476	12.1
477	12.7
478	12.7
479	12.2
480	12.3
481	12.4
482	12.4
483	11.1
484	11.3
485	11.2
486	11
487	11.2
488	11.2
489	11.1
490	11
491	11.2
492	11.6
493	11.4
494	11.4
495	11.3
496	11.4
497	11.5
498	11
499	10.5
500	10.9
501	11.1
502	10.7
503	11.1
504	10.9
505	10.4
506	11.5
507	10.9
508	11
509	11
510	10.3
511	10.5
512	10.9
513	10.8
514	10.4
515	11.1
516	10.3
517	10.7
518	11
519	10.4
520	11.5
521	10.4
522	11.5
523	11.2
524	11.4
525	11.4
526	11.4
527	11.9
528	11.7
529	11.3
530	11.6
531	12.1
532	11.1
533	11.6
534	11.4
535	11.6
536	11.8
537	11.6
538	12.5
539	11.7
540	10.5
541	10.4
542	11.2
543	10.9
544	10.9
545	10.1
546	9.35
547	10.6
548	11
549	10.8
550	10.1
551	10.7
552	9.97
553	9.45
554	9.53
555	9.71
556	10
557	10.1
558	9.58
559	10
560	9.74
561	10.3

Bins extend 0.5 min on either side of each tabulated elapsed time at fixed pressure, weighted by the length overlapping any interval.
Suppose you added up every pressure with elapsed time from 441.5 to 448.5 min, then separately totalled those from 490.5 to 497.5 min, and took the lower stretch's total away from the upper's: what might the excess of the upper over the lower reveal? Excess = 6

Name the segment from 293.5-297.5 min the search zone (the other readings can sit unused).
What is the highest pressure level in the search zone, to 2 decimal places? 8.92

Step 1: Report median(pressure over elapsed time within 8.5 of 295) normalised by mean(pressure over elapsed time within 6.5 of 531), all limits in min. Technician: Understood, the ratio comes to 0.71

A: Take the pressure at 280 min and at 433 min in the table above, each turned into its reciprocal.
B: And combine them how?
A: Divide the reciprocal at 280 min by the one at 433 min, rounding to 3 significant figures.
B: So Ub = 1.31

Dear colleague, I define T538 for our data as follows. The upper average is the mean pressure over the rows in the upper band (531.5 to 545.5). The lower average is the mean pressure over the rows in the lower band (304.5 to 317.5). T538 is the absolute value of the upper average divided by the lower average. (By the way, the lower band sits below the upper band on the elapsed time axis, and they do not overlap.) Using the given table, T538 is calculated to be 1.41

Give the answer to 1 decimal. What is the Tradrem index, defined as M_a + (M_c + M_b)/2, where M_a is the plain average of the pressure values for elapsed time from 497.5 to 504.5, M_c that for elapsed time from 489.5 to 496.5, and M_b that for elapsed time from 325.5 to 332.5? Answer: 21.2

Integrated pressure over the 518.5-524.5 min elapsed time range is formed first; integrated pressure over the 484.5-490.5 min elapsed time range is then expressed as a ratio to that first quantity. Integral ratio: 1.0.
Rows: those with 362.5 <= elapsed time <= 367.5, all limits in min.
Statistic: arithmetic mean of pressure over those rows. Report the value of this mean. 8.4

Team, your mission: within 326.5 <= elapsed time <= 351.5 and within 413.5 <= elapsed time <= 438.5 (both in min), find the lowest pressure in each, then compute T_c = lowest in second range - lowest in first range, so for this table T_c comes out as 6.8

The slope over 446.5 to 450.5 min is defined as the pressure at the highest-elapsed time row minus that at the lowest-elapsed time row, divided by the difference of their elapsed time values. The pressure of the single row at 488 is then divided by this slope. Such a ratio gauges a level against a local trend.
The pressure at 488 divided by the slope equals -84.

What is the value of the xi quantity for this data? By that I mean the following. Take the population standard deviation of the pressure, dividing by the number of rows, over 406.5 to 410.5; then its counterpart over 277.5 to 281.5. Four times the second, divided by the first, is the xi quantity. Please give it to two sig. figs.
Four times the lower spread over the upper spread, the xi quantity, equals 3.4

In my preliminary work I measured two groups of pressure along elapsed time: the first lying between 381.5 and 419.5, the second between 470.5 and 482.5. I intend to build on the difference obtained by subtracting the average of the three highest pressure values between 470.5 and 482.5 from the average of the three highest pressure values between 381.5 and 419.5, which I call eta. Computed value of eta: -1.2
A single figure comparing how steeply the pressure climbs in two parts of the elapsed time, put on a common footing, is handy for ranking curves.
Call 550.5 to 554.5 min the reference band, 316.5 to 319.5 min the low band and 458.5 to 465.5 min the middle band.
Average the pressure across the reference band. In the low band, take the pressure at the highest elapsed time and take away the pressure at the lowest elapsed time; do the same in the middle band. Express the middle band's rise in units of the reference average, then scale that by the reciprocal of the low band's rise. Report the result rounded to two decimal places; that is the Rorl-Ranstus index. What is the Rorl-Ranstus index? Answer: -0.76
